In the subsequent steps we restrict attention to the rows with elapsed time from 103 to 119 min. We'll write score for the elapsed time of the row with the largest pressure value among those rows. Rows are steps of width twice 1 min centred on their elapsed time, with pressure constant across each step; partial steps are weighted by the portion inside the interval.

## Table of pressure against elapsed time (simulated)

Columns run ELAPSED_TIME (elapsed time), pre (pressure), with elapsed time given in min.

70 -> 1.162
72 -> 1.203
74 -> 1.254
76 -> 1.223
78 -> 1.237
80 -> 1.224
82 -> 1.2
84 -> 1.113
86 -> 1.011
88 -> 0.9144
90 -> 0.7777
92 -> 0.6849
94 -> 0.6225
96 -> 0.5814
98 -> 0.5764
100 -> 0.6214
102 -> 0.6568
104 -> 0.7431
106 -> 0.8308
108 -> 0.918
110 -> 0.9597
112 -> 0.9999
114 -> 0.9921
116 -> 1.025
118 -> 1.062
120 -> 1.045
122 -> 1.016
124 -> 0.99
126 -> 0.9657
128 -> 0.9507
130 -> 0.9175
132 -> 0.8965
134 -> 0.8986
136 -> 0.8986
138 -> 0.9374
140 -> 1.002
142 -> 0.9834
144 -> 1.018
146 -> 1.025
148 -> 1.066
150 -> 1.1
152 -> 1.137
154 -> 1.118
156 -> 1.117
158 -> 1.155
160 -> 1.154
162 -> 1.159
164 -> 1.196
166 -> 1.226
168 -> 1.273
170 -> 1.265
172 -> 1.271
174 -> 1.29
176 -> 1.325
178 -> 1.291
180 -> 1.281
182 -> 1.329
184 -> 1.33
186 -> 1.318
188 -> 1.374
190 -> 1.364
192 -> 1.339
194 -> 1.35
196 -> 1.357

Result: 118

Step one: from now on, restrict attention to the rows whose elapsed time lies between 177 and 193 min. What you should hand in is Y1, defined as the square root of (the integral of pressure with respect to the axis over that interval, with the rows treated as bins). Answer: 4.6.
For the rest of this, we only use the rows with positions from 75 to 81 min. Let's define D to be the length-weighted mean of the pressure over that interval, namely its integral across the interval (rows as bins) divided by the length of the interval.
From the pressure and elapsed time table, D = 1.2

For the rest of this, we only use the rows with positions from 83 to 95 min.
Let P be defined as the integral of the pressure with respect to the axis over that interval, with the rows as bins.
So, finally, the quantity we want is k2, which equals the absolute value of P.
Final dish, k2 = 10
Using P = 10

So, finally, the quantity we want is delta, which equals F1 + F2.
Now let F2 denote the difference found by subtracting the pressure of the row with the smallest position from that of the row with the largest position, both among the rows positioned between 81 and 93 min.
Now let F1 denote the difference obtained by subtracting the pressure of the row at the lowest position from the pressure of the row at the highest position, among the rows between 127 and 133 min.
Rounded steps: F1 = -0.05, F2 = -0.52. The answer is -0.57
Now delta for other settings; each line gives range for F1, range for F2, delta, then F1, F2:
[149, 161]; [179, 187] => 0.09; 0.05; 0.04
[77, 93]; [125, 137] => -0.62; -0.55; -0.07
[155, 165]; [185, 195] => 0.11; 0.08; 0.03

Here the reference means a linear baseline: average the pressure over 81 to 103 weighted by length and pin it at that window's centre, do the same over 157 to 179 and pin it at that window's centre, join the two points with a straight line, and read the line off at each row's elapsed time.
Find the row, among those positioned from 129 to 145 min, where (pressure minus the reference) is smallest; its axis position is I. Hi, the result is 136 min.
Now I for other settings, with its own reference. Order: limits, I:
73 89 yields 88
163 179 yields 164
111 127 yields 126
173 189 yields 180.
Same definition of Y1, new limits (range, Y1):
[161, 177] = 4.5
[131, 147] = 3.9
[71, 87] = 4.4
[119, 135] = 3.9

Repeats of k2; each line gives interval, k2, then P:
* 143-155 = 13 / 13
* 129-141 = 11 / 11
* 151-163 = 14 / 14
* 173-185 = 16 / 16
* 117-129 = 12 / 12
